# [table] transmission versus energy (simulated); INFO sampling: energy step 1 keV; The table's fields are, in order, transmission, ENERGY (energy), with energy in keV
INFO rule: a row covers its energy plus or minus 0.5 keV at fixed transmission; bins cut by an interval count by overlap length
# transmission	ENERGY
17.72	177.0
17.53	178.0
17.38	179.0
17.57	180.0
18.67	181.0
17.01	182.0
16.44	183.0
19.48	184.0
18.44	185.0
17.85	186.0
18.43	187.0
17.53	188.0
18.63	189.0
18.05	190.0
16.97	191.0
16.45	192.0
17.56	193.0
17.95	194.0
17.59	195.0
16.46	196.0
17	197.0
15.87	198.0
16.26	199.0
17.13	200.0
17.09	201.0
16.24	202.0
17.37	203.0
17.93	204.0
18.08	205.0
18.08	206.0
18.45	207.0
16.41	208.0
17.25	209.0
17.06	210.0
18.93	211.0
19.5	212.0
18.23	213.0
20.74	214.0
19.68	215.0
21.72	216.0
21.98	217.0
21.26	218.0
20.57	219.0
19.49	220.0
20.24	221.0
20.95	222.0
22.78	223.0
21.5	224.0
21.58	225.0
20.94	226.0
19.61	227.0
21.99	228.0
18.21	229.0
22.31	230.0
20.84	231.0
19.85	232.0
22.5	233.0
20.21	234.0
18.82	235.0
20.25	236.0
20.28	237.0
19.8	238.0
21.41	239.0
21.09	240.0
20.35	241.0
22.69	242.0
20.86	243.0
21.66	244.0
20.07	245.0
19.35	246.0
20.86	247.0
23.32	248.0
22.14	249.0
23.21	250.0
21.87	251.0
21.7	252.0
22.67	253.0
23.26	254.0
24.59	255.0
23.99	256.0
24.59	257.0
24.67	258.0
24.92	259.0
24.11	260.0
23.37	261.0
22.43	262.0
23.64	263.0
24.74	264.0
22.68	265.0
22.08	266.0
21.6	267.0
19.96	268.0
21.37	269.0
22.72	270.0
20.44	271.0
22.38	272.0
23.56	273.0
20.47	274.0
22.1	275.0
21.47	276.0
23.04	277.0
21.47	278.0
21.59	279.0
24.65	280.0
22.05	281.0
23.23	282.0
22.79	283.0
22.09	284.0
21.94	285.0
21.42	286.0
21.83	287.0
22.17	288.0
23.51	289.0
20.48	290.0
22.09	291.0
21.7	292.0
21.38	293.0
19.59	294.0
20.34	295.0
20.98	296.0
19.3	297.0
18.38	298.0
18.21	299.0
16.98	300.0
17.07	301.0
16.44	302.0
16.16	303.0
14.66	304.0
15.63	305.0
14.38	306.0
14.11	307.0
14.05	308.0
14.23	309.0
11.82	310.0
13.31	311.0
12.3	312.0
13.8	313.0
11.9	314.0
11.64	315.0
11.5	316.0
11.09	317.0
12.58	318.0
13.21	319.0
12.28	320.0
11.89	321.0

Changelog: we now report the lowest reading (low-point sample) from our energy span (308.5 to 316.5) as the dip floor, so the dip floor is 11.5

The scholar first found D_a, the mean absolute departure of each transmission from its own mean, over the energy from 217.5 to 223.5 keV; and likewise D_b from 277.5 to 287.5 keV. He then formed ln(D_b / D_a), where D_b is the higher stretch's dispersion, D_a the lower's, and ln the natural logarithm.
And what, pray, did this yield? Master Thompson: -0.04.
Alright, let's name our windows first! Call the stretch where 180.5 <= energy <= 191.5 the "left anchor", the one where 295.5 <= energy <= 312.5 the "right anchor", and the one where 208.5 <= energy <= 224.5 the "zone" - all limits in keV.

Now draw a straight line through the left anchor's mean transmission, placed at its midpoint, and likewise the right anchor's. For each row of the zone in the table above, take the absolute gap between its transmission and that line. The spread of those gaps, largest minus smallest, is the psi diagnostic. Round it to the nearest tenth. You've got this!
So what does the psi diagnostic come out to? 5.2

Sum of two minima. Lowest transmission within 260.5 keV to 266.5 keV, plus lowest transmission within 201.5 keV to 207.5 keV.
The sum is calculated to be 38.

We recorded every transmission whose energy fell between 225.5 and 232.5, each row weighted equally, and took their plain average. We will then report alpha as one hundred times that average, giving 2054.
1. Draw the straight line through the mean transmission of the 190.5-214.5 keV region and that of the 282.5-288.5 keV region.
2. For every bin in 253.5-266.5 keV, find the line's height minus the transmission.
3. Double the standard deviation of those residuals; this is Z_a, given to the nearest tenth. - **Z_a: 2.1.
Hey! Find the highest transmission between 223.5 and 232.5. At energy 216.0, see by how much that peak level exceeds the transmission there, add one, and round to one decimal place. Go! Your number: 1.6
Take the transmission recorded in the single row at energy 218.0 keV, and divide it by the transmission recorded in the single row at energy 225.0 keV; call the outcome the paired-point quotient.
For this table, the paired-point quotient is 1.0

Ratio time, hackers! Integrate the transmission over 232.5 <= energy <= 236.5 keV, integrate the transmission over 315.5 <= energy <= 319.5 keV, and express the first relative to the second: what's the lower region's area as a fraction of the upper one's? 1.7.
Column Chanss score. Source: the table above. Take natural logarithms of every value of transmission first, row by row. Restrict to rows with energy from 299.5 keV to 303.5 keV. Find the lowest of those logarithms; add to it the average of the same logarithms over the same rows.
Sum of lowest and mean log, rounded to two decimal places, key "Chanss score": 5.60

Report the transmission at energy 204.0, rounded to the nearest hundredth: 17.93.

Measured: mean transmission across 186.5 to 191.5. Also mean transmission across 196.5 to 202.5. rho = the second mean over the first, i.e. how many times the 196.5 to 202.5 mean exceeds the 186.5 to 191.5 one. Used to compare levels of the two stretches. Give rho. 0.926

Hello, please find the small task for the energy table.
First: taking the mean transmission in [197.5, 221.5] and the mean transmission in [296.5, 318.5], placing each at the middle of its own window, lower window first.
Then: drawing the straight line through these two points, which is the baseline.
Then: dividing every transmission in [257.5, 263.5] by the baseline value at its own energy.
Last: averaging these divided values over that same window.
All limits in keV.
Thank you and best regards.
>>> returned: 1.4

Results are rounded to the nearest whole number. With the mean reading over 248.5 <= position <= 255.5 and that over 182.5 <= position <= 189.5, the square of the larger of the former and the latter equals 519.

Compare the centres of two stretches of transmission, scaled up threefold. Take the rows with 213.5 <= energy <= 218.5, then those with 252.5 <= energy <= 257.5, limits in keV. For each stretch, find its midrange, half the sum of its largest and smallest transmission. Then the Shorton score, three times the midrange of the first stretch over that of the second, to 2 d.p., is 2.64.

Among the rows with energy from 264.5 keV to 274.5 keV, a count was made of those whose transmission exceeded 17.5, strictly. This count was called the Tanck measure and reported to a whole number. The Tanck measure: 10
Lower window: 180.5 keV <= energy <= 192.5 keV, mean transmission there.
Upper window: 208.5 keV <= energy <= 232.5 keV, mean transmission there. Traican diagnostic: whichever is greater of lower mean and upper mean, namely 20.3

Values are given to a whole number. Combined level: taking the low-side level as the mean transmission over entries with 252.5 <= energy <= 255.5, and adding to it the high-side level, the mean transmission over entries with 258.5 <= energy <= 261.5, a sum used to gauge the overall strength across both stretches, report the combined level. 48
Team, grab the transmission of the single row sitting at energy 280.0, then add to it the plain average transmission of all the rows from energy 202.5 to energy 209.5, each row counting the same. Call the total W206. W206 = 42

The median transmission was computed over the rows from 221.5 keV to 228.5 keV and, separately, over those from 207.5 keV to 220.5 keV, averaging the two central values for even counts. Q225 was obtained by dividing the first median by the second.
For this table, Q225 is 1.10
